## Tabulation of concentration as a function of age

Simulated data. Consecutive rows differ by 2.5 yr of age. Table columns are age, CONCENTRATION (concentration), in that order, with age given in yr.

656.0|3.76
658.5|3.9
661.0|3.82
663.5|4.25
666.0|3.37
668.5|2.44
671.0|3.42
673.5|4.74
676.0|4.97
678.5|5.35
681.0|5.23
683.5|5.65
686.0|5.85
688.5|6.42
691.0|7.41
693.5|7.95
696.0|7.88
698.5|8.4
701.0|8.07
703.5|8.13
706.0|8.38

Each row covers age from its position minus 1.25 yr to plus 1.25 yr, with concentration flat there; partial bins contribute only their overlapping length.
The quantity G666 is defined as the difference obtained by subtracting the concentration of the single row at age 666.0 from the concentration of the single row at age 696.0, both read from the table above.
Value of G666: 4.5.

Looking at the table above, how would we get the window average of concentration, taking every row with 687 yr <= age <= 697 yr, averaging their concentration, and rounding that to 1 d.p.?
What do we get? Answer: 7.4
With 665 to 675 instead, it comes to 3.5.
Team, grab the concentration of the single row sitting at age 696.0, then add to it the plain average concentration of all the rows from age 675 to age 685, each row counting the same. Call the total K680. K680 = 13.2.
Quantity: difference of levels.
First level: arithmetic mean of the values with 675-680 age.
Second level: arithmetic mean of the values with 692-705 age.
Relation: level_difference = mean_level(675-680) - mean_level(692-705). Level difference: -2.9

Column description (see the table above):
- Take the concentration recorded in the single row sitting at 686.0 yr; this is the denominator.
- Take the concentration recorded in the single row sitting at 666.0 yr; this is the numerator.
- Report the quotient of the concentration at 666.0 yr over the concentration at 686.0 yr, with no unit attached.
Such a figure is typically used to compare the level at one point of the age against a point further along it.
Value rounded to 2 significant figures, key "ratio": 0.58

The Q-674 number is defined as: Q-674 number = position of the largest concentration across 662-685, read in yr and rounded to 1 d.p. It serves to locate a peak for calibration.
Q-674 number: 683.5 yr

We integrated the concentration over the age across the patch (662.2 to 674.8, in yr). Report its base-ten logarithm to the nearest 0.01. 1.66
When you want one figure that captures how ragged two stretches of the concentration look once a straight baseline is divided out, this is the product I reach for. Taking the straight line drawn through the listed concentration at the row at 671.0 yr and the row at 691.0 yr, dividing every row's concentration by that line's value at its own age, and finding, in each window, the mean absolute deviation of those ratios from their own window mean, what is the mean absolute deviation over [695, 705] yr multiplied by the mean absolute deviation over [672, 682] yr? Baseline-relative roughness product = 0.004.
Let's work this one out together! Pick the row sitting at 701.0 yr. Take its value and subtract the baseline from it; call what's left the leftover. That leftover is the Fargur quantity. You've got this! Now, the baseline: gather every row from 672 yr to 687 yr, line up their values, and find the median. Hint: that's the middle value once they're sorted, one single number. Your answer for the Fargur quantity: 2.8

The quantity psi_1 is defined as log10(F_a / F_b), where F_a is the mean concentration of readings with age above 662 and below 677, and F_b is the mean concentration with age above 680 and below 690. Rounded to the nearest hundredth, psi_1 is -0.18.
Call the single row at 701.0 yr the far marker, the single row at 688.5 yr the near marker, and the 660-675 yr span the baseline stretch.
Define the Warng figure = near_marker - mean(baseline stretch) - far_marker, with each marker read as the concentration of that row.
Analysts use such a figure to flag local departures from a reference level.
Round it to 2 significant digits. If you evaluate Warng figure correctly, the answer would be -5.3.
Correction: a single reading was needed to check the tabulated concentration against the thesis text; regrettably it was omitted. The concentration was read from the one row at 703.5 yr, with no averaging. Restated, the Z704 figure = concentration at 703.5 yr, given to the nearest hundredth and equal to 8.13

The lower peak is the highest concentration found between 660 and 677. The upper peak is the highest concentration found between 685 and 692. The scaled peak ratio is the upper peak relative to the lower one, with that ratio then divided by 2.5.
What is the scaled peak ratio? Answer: 0.60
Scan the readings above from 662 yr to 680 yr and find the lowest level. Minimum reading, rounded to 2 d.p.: 2.44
